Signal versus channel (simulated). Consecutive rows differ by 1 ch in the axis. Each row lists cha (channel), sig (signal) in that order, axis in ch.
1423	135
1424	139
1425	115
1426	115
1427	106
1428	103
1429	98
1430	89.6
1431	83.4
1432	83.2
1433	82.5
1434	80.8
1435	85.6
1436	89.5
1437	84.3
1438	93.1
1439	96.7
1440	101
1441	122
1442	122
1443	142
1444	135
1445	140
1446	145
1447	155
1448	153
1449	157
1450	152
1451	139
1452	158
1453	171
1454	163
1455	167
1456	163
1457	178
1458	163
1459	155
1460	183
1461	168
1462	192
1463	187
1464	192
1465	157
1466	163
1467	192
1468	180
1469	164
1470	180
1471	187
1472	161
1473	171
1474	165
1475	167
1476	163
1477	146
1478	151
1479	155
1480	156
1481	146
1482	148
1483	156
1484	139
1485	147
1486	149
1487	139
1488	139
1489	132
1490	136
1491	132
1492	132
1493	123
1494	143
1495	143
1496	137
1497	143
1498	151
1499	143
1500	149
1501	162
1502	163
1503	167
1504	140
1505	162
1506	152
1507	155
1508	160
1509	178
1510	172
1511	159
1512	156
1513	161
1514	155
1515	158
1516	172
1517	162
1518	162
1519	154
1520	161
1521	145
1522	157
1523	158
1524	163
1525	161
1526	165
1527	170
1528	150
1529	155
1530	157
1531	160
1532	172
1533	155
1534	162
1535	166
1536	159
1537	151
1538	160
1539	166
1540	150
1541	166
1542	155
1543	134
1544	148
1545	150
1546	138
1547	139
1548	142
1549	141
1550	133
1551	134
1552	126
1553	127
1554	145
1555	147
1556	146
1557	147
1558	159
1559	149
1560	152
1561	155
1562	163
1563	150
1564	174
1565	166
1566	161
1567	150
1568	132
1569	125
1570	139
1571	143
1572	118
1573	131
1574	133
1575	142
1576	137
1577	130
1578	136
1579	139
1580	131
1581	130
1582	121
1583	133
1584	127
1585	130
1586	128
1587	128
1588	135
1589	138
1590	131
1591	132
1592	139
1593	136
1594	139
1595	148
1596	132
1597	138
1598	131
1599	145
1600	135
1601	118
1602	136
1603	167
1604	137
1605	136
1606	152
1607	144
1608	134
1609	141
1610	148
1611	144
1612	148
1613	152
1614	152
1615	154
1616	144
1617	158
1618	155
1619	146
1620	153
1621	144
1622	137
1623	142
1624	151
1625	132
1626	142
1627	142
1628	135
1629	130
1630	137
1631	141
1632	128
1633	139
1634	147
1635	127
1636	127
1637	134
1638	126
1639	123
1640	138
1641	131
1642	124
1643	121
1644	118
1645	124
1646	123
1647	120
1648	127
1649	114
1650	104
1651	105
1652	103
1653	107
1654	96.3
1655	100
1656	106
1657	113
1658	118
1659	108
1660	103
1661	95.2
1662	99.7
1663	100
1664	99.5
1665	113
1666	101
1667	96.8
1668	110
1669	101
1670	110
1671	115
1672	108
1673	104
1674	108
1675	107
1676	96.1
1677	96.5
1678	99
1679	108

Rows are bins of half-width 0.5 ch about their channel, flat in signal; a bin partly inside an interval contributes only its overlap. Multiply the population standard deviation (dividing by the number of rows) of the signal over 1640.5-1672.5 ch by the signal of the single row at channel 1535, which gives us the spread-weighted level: 1620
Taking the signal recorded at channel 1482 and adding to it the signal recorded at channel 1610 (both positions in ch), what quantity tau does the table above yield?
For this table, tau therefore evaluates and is 296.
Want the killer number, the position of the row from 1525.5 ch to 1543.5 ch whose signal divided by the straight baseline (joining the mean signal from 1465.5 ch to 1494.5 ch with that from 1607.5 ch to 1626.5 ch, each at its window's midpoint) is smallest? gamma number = 1543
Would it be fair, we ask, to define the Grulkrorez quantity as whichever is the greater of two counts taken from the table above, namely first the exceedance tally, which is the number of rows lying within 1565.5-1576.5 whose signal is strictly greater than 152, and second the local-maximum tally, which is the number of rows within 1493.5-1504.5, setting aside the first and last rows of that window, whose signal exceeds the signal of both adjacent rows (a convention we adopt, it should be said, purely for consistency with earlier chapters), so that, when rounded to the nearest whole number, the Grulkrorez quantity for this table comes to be 2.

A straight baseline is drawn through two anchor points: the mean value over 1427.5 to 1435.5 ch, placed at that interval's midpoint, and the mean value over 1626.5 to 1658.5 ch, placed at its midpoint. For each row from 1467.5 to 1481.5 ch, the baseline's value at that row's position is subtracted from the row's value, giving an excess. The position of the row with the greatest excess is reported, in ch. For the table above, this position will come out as 1471 ch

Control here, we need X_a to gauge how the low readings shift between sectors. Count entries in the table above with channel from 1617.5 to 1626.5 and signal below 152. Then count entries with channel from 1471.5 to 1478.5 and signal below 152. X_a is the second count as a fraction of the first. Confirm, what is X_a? 0.3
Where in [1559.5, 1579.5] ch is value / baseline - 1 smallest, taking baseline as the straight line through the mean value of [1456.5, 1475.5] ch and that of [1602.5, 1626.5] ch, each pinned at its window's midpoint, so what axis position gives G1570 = 1572 ch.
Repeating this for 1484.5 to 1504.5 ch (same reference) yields 1493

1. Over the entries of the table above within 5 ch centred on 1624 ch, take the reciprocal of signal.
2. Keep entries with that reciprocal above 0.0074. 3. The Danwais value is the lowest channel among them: 1625 ch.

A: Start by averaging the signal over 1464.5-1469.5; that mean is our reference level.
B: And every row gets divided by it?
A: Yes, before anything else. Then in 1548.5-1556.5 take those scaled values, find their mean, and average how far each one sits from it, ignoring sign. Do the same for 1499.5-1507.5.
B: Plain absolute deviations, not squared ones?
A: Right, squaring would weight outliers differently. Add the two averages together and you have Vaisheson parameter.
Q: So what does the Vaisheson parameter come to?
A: 0.085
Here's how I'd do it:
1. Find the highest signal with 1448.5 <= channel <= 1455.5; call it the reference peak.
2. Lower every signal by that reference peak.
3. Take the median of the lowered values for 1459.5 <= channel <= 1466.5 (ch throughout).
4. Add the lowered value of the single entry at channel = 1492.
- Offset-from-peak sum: -27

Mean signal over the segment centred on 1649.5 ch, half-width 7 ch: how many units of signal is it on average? 112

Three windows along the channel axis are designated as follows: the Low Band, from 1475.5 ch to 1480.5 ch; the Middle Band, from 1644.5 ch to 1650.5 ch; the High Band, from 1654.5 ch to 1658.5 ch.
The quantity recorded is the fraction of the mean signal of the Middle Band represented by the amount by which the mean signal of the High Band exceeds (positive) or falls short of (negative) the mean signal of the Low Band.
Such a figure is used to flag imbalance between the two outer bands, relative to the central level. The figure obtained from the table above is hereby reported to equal -0.38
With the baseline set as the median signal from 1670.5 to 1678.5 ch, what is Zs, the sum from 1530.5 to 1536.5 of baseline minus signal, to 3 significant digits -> -341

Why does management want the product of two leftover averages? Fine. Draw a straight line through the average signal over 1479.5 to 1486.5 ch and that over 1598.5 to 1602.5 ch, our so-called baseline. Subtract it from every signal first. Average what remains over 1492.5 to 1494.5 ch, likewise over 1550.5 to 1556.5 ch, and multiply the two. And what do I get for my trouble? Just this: 30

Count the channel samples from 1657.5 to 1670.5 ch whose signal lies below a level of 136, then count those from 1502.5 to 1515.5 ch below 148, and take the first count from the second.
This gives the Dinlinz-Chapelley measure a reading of -12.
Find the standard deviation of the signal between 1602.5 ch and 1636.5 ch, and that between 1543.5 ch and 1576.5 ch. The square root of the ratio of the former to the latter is 0.86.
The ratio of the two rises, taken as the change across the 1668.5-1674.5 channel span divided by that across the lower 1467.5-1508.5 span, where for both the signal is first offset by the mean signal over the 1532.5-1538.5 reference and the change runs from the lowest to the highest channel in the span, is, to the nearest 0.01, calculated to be -0.35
